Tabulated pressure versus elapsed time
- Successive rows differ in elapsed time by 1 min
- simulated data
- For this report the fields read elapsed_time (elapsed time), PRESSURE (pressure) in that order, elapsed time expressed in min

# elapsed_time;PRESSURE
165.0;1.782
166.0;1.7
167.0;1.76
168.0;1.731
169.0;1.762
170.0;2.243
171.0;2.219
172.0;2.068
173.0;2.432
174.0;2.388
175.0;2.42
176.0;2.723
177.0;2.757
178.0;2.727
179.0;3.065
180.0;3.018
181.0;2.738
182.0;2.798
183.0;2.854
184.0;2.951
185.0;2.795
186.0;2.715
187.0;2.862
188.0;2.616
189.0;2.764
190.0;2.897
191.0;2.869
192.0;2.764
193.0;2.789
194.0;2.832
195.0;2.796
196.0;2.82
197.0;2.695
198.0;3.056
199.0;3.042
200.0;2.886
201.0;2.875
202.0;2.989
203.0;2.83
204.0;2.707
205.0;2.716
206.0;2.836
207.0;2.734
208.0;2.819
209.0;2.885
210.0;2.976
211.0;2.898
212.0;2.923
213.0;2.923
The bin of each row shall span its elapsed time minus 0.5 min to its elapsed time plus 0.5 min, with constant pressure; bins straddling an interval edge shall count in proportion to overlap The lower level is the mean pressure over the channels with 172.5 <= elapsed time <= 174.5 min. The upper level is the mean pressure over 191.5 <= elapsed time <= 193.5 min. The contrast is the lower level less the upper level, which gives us -0.37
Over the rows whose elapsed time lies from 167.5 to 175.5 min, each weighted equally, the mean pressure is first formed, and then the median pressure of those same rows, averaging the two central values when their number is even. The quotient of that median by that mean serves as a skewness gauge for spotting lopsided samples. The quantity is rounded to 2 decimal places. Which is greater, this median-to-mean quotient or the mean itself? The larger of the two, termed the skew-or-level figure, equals 2.16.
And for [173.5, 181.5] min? 2.73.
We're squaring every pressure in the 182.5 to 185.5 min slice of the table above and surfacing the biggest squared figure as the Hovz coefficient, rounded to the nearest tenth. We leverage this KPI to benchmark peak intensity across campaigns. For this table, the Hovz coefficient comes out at 8.7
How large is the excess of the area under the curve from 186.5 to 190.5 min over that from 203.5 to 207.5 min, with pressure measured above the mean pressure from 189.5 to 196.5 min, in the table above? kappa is 0.1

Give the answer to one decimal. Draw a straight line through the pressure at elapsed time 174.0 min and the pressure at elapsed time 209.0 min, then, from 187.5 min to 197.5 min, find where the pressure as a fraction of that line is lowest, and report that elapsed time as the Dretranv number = 197.0 min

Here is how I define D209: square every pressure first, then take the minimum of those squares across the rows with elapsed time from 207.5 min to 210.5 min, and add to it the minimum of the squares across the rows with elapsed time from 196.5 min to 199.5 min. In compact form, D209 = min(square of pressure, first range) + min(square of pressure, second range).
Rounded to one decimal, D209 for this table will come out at 15.2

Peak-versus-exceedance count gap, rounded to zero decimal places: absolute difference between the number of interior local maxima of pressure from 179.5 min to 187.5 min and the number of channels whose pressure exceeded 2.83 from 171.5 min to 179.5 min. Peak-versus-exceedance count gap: 0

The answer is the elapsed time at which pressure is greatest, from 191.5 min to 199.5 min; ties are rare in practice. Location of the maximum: 198.0 min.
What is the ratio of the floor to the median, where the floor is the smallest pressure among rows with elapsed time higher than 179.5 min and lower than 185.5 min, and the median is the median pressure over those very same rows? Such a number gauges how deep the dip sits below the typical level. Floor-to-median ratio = 0.97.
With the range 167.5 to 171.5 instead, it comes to 0.87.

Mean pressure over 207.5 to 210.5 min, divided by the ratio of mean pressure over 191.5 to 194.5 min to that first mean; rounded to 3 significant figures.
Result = 3.00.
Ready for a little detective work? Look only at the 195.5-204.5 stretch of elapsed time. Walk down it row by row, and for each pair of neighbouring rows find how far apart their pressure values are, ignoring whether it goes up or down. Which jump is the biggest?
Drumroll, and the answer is 0.36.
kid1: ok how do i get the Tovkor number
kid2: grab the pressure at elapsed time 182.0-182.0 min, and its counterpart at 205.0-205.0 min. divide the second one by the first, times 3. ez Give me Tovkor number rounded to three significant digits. 2.91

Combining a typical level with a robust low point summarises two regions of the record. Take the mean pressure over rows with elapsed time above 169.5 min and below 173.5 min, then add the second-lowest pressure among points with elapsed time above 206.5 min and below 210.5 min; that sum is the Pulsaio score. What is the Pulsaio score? 5.06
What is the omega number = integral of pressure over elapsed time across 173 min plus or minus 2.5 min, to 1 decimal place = 11.5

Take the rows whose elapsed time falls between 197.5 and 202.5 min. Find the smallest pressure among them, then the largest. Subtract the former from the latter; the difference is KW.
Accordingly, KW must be 0.18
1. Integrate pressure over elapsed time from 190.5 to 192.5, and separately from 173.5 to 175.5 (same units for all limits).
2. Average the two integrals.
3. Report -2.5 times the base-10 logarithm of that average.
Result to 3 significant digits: -1.79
